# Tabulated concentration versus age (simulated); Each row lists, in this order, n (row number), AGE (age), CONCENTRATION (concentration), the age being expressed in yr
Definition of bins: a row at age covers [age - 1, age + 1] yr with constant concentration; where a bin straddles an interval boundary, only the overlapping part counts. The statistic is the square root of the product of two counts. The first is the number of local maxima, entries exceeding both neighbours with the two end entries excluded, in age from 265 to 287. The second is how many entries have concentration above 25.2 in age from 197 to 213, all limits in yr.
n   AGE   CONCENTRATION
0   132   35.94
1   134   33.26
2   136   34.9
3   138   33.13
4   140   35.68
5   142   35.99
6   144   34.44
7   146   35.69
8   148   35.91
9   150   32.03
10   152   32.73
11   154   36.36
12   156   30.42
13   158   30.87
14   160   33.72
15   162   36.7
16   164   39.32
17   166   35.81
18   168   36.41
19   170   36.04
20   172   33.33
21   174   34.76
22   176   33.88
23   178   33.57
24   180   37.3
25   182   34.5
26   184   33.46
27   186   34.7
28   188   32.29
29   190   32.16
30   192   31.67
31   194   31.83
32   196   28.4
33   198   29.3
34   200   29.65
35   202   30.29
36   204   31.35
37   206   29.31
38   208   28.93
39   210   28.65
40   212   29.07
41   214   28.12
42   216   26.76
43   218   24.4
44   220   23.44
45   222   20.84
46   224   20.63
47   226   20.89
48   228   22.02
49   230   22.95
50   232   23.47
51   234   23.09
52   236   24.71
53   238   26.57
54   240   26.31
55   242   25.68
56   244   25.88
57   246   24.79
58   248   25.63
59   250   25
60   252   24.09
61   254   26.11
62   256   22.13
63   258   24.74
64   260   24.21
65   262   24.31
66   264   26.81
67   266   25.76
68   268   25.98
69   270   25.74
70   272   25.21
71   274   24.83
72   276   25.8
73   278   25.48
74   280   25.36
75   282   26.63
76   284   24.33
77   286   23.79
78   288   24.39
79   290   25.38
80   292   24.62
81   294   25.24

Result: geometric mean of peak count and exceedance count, 4.9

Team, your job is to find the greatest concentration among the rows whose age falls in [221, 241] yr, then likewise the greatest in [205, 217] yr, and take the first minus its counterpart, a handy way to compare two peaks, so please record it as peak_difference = -2.7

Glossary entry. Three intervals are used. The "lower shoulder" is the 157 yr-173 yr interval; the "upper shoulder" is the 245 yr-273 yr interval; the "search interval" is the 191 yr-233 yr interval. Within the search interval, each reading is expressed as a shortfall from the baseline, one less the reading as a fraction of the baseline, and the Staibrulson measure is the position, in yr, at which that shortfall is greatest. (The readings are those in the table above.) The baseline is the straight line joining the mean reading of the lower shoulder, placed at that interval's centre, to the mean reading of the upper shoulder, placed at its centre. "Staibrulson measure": 224 yr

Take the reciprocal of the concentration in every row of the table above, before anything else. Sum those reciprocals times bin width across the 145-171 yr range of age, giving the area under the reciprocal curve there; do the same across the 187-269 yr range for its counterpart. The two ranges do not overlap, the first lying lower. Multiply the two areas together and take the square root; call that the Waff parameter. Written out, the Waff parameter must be 1.5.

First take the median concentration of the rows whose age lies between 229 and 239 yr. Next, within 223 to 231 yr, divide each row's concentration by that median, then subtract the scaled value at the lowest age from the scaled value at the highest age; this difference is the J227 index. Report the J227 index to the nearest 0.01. 0.10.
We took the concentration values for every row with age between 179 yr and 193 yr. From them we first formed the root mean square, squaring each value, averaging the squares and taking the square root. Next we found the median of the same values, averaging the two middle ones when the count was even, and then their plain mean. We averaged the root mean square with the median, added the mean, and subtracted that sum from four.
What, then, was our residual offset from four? -63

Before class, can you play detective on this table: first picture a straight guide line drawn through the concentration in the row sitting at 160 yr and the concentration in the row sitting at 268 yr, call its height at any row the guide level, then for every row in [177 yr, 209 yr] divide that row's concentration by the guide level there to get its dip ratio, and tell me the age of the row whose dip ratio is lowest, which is 196 yr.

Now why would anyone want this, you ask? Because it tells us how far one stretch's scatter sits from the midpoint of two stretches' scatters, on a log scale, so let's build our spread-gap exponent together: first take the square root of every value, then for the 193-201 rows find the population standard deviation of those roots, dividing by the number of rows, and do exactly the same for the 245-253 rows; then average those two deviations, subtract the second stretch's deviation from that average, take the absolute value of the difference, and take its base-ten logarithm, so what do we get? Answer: -1.53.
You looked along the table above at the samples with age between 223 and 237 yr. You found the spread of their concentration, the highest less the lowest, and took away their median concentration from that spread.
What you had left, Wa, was -18.9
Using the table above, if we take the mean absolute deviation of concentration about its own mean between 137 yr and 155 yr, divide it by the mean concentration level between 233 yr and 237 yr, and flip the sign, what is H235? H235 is -0.059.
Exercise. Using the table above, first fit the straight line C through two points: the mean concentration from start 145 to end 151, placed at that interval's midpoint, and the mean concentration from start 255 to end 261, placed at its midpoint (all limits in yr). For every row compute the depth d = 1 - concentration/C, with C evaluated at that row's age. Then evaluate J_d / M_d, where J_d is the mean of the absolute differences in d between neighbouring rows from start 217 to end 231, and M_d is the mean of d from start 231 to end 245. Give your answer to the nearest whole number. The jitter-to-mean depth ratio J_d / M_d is 2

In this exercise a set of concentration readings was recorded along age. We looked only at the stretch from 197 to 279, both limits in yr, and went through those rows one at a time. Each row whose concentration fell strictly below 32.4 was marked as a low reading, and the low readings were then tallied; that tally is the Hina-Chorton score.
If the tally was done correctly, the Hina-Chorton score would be 41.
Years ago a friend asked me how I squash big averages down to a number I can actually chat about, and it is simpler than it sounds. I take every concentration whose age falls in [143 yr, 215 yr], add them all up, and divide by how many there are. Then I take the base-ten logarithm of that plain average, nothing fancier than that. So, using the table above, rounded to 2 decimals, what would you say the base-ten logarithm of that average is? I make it 1.52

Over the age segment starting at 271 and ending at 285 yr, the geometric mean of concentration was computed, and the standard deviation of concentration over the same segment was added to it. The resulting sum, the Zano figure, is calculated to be 26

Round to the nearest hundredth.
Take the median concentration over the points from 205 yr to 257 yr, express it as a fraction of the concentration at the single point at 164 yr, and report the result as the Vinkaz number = 0.63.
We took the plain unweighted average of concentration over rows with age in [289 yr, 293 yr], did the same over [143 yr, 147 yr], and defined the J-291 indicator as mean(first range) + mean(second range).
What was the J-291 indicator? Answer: 60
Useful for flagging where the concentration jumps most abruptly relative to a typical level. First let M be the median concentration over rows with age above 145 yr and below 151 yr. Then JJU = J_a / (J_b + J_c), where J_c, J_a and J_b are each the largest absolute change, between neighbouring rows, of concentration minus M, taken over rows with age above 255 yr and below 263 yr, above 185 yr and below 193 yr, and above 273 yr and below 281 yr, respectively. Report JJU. 0.67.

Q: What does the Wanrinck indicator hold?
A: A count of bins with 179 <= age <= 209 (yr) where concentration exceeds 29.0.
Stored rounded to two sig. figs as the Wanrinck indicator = 13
